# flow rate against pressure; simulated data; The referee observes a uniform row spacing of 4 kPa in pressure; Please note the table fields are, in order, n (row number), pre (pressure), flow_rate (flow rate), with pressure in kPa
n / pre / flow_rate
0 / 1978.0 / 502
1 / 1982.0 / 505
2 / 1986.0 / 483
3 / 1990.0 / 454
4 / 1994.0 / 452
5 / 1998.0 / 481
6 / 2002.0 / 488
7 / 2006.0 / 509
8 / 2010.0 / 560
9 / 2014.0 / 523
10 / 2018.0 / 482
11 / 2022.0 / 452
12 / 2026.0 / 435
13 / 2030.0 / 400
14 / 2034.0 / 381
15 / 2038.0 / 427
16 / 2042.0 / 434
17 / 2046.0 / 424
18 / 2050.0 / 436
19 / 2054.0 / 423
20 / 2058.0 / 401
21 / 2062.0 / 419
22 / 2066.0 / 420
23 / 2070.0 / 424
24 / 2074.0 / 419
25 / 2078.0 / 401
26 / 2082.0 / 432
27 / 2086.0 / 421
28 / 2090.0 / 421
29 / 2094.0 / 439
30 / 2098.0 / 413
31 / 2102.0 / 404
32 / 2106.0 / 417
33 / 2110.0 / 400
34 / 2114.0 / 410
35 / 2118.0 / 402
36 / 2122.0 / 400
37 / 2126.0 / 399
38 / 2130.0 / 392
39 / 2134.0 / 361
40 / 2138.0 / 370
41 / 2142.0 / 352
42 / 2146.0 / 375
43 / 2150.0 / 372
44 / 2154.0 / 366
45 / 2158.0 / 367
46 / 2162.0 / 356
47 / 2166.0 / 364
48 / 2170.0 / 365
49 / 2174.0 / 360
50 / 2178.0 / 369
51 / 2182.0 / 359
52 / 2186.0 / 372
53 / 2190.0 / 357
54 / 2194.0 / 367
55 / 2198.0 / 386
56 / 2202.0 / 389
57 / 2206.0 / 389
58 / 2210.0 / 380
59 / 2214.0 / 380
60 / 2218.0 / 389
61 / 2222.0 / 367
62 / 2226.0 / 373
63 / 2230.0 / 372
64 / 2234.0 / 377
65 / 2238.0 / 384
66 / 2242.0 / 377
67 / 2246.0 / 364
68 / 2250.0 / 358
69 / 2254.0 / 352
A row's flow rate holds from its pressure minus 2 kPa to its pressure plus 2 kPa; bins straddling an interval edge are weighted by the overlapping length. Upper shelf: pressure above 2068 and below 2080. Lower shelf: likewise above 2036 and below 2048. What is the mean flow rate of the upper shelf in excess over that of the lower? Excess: -14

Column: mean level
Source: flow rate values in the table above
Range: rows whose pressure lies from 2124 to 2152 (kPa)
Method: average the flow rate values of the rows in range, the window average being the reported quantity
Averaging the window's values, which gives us 374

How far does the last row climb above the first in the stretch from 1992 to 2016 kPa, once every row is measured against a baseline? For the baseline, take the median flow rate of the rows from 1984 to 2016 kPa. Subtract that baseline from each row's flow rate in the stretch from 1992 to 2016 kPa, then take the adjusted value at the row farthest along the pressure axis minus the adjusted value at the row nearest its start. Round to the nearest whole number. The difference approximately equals 71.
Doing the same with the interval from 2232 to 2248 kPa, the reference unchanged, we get -13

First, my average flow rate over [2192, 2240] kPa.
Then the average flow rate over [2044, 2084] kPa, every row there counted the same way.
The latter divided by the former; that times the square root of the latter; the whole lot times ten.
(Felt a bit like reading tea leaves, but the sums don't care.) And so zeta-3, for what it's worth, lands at 227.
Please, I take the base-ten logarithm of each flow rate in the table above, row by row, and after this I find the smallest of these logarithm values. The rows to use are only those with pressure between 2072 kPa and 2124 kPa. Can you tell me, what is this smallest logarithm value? 2.60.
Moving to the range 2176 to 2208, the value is 2.55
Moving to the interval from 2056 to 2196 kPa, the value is 2.55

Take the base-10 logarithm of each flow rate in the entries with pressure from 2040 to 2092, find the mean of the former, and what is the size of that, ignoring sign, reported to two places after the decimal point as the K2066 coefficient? 2.62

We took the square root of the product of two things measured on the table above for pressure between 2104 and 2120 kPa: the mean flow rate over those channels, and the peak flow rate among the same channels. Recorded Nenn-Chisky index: 412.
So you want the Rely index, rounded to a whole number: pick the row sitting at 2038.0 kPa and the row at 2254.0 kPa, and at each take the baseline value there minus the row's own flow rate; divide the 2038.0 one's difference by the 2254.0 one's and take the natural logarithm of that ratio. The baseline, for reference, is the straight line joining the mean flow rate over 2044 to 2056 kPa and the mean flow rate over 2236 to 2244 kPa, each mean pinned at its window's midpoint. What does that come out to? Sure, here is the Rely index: -2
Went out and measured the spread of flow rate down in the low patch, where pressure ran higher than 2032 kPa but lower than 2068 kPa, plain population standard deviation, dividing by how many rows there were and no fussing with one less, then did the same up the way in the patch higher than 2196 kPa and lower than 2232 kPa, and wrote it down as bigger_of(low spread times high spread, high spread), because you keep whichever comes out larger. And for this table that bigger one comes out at 128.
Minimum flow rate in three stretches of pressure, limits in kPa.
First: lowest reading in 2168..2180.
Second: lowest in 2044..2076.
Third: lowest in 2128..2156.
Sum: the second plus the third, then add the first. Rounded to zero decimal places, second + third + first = 1113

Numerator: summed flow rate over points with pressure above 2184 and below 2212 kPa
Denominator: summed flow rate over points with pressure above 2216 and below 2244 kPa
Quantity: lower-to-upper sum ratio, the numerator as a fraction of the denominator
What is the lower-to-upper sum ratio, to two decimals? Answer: 1.00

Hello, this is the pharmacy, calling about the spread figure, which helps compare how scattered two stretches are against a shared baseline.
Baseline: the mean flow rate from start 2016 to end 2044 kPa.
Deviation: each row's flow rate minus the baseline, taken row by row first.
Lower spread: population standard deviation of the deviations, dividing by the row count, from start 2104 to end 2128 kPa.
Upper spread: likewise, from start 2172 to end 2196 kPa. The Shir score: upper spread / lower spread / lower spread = 0.13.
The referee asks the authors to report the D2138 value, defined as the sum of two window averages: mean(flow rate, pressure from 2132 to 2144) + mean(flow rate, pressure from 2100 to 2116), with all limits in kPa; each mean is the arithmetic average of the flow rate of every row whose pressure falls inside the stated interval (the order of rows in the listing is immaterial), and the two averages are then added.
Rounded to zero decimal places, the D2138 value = 769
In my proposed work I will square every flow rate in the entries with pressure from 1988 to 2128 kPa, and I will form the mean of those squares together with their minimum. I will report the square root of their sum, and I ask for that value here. 579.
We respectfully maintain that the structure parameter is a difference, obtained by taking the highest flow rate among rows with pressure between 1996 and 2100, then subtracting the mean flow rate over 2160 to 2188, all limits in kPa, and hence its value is 196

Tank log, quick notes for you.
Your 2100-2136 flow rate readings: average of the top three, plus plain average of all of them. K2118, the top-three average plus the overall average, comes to 809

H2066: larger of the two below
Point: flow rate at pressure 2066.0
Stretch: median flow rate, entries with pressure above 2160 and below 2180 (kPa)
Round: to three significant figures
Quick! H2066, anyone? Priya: 420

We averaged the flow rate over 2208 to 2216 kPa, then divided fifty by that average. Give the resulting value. 0.132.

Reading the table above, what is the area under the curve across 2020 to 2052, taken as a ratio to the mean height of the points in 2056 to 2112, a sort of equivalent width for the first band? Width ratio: 33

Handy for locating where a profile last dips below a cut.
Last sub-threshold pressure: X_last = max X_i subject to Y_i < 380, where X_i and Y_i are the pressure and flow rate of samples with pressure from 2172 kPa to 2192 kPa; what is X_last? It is 2190.0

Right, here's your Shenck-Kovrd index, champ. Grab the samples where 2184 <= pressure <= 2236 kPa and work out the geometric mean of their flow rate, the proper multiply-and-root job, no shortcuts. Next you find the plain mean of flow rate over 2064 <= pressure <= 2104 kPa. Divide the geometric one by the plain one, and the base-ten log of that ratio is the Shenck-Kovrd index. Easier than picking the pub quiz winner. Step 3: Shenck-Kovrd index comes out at -0.047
